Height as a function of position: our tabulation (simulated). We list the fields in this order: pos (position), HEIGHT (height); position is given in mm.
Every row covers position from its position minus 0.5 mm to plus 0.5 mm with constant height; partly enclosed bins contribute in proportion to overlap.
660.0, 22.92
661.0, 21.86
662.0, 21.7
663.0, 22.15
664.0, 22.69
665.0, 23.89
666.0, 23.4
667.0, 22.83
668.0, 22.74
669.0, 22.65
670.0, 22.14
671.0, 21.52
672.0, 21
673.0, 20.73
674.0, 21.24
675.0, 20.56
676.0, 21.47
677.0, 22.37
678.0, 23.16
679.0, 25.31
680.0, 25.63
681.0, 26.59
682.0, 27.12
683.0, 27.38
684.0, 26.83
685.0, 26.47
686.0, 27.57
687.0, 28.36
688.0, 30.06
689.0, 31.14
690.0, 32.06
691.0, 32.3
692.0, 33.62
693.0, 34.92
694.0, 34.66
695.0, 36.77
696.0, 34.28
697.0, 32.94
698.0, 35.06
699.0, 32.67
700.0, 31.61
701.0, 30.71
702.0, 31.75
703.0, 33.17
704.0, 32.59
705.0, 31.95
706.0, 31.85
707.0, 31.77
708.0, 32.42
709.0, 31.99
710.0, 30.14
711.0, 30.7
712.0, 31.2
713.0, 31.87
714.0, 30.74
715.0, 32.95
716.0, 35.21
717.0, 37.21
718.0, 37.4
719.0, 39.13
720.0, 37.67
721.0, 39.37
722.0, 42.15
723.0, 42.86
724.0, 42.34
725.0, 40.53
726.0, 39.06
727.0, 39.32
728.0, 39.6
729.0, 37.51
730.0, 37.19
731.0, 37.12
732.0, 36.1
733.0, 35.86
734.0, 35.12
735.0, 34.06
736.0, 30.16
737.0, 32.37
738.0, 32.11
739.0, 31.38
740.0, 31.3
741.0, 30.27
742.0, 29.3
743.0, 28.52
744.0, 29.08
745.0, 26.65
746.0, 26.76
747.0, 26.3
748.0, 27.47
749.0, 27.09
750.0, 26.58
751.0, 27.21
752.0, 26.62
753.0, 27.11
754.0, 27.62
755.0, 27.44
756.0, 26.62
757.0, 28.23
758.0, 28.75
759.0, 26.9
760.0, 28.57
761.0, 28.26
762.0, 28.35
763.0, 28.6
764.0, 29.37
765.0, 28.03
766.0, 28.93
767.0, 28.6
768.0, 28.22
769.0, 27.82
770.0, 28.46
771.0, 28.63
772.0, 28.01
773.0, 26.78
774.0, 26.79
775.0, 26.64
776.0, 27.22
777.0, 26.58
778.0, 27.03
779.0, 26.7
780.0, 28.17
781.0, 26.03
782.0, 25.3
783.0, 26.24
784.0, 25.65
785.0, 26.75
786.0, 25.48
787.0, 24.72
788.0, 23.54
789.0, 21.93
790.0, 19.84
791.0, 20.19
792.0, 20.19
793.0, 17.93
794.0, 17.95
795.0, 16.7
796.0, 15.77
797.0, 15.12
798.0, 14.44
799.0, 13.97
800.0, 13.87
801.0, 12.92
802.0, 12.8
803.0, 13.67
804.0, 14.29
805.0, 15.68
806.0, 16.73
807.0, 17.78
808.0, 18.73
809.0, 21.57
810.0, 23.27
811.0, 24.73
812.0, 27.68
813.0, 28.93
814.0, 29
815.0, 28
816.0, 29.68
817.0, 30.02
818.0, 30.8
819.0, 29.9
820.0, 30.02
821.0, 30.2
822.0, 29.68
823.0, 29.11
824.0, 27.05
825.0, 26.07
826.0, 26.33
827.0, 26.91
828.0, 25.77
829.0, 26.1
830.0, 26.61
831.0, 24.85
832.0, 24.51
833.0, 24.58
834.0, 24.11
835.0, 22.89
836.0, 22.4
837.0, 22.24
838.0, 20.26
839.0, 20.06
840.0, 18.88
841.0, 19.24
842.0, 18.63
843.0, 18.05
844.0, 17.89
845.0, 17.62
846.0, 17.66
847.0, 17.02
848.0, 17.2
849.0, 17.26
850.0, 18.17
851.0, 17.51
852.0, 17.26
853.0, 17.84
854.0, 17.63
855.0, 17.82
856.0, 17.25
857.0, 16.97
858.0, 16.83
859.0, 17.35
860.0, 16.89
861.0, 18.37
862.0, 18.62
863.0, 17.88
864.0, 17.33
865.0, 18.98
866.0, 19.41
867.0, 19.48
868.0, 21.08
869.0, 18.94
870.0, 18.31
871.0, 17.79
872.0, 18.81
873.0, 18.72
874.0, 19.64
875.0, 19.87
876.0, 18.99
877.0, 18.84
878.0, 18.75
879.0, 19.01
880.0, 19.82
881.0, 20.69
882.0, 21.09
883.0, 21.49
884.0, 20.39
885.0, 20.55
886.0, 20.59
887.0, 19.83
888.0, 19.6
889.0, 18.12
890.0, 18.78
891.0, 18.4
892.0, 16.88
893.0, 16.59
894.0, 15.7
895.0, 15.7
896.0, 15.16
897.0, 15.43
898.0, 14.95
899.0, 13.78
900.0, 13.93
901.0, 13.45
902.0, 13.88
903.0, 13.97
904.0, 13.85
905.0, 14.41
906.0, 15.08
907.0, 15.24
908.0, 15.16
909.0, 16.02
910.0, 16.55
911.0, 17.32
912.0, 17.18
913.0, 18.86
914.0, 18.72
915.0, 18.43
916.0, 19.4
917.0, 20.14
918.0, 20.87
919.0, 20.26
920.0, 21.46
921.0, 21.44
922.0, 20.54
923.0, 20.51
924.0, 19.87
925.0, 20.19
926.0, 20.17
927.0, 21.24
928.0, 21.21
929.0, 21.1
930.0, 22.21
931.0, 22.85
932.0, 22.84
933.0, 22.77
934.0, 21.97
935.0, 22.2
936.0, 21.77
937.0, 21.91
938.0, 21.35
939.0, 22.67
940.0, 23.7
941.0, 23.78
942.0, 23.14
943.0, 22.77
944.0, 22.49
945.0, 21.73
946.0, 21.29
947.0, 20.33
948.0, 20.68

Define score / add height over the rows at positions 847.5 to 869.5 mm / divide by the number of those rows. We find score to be 18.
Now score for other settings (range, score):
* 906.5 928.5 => 19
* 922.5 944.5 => 22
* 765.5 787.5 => 27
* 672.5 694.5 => 27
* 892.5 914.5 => 15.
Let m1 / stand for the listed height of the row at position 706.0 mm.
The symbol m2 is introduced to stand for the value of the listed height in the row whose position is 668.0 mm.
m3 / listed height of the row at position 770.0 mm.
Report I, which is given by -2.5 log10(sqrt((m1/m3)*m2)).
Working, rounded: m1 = 31.85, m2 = 22.74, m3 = 28.46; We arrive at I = -1.76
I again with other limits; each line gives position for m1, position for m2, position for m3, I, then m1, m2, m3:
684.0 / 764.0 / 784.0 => -1.86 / 26.83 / 29.37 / 25.65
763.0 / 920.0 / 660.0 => -1.78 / 28.6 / 21.46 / 22.92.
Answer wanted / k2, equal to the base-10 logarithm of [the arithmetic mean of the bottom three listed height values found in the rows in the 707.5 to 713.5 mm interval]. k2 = 1.5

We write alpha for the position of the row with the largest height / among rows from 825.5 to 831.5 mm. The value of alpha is 827.0 mm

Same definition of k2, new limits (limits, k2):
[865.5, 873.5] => 1.3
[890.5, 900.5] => 1.2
